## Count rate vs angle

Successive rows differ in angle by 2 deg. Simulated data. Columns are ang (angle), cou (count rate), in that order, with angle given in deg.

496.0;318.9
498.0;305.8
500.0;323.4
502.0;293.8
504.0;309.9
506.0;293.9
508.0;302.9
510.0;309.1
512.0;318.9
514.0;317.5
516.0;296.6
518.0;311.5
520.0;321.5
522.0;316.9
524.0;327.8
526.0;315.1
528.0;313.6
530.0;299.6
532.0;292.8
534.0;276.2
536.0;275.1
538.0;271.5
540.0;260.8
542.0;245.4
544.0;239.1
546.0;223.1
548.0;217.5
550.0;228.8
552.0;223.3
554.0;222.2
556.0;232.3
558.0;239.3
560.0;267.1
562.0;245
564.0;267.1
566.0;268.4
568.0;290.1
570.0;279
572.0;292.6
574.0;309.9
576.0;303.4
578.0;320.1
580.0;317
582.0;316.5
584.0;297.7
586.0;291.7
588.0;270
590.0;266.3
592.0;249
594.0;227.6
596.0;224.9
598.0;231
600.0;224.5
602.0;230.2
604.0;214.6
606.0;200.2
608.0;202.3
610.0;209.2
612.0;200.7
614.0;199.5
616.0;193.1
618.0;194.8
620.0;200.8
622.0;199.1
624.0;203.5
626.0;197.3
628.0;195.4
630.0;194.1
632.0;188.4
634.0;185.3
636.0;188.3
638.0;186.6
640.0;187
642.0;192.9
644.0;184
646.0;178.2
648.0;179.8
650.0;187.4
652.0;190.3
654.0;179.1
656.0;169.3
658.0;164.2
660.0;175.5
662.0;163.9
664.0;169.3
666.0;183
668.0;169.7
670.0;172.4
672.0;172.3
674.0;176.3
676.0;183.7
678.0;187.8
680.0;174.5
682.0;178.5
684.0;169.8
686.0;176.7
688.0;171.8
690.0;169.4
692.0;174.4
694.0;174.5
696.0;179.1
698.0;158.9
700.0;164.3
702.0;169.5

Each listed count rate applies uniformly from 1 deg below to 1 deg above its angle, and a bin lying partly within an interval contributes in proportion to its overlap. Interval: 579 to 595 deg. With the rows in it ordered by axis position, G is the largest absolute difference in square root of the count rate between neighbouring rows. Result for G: 0.7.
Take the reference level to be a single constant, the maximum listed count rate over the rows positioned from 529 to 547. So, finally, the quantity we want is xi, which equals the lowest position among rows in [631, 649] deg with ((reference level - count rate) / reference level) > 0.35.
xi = 632.0 deg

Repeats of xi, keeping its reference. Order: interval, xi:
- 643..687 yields 644.0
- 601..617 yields 616.0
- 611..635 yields 616.0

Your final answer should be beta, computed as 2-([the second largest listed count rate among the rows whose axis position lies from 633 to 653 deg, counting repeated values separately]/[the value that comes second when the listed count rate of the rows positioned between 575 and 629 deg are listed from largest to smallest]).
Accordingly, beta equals 1.40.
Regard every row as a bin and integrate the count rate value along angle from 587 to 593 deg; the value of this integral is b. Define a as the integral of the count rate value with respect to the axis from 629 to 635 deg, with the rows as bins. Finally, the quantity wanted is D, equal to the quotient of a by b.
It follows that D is 0.7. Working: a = 1136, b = 1571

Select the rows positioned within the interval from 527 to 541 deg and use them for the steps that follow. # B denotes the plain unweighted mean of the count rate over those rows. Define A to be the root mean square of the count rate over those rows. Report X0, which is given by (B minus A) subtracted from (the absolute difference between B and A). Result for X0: 1.02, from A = 285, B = 284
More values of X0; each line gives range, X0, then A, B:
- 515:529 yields 0.26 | 315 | 315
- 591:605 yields 0.41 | 229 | 229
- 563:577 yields 0.82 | 288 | 287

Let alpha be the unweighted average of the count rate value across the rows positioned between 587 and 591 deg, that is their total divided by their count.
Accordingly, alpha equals 268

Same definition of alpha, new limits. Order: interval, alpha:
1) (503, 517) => 307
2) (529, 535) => 290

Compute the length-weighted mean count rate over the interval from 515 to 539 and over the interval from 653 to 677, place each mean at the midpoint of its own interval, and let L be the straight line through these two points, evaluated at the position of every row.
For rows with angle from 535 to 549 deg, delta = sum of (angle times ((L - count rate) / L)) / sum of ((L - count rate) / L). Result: 543.7 deg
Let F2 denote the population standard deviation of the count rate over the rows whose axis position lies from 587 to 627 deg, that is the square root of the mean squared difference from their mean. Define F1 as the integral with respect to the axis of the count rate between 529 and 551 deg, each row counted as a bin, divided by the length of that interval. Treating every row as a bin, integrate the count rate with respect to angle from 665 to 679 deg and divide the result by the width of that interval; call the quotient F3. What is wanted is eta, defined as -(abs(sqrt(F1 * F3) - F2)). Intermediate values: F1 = 257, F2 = 23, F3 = 178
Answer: -191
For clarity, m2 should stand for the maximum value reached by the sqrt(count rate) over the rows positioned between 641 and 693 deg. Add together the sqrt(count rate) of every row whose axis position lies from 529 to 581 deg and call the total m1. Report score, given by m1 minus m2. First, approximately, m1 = 423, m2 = 13.9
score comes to 409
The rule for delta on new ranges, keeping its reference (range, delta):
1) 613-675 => 628.8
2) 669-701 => 687.9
